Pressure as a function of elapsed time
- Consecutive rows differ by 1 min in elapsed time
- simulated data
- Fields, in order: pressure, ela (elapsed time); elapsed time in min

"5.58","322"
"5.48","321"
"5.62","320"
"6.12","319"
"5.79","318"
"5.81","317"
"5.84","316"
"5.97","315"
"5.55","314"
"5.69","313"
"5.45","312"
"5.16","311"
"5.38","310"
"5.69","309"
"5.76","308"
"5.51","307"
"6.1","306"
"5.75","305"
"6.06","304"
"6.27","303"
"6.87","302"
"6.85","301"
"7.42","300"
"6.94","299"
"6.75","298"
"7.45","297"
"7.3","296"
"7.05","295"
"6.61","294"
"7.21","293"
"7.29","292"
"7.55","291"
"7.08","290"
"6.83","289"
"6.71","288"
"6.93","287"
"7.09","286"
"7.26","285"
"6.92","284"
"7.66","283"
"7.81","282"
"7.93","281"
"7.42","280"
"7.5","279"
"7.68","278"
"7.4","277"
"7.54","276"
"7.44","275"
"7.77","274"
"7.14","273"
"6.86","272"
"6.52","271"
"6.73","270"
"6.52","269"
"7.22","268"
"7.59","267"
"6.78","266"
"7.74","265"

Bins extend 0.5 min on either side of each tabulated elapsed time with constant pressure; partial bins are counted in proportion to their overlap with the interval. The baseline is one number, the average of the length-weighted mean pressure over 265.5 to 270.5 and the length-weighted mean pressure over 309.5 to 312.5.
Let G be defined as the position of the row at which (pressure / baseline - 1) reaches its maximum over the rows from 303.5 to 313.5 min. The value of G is 306 min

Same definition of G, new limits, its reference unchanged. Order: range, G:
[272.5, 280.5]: 274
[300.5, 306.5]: 302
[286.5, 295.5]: 291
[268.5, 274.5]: 274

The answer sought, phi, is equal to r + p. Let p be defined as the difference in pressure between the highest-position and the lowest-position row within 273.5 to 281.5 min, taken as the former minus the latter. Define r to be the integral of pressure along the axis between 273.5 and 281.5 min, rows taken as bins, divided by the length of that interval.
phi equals 7.7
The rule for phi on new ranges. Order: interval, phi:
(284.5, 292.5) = 7.1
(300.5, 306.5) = 5.6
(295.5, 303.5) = 6.0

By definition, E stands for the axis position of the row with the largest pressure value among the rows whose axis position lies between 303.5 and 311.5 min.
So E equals 306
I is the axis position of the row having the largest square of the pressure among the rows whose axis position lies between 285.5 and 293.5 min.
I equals 291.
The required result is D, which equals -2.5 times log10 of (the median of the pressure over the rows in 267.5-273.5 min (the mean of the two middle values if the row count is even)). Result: -2.08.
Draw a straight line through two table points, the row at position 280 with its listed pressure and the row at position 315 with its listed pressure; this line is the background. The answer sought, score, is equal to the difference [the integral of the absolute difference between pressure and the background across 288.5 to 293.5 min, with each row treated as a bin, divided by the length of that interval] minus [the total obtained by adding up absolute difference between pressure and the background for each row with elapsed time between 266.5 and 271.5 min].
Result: -4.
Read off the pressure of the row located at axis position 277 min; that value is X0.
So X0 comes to 7.4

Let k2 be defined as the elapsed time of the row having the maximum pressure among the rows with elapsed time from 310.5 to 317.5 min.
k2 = 315 min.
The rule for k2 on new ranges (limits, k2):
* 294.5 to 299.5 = 297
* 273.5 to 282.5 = 281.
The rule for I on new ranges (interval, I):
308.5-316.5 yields 315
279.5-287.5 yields 281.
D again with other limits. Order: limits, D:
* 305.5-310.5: -1.89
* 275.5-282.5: -2.19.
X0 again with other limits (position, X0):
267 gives 7.59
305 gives 5.75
